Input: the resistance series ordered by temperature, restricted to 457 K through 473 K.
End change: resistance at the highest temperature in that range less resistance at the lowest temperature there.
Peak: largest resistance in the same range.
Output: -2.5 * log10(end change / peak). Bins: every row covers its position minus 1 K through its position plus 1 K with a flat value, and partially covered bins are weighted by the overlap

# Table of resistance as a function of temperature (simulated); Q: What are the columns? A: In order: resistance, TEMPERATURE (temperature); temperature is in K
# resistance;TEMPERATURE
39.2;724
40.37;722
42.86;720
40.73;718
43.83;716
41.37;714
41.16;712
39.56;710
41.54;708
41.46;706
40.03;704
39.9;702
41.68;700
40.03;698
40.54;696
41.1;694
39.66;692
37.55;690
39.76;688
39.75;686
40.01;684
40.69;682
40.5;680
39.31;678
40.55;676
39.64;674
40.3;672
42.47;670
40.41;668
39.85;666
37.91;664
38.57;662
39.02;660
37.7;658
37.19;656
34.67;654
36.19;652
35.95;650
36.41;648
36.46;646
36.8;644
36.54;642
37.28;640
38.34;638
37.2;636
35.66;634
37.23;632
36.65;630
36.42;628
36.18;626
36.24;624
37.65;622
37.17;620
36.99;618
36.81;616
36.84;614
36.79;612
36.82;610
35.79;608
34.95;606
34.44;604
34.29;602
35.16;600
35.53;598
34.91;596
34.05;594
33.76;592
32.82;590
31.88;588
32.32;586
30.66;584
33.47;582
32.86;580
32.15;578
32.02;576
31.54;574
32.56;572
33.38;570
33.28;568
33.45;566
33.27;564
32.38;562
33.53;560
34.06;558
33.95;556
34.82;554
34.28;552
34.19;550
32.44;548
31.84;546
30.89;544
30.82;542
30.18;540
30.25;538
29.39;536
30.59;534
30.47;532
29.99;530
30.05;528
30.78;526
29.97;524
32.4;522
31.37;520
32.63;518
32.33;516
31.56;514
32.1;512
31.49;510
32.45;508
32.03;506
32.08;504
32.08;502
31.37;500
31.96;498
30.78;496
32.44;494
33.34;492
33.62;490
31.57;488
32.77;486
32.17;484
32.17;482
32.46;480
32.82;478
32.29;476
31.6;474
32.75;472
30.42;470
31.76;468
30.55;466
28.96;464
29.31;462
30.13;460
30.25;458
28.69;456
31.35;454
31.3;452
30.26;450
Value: 2.8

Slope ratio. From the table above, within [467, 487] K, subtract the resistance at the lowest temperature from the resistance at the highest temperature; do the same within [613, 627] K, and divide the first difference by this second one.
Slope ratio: -1.5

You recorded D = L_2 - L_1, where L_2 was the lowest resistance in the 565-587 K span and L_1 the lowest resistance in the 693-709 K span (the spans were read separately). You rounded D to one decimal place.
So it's -9.2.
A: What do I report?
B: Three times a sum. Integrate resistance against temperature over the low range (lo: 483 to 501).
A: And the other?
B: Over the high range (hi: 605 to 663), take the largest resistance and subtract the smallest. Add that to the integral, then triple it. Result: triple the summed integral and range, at 1753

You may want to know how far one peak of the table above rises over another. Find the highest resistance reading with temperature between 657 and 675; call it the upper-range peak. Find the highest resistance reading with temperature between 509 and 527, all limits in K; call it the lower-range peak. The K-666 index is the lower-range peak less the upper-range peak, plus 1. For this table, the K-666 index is -9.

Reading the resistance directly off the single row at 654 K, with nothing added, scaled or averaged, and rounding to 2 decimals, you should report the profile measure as 34.67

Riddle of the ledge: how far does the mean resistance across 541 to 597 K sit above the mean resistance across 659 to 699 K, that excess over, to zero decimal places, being -7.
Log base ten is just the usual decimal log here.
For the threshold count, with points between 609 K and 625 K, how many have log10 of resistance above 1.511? 8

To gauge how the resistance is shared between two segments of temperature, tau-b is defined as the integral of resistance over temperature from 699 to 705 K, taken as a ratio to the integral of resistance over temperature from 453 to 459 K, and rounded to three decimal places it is 1.347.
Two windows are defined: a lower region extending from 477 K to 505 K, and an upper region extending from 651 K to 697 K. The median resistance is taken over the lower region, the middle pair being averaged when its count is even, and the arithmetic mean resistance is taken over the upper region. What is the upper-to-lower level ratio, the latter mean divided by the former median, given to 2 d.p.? 1.22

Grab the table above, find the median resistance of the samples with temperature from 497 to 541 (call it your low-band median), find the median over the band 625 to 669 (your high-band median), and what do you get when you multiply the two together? 1163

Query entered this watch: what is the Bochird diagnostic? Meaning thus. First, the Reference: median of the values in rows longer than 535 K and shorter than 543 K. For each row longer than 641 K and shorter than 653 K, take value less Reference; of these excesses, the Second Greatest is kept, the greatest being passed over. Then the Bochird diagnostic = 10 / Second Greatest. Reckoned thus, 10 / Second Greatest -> 1.6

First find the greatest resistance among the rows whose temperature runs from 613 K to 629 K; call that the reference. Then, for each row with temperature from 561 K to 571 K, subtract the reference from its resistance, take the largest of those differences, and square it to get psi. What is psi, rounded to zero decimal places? 18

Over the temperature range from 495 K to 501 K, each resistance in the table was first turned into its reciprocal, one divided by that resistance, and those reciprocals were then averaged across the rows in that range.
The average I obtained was 0.032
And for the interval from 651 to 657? 0.028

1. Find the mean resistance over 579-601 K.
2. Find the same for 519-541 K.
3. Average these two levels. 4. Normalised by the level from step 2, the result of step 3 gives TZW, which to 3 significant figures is 1.05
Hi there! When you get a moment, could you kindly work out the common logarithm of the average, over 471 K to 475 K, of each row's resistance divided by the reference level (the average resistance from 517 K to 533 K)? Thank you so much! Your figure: 0.017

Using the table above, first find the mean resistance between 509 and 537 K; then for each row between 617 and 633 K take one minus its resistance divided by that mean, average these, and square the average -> 0.034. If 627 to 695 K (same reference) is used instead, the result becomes 0.055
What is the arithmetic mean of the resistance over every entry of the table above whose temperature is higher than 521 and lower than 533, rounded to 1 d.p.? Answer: 30.6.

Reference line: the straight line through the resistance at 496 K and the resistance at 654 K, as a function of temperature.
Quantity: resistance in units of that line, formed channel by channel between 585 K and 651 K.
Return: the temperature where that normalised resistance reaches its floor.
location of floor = 588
